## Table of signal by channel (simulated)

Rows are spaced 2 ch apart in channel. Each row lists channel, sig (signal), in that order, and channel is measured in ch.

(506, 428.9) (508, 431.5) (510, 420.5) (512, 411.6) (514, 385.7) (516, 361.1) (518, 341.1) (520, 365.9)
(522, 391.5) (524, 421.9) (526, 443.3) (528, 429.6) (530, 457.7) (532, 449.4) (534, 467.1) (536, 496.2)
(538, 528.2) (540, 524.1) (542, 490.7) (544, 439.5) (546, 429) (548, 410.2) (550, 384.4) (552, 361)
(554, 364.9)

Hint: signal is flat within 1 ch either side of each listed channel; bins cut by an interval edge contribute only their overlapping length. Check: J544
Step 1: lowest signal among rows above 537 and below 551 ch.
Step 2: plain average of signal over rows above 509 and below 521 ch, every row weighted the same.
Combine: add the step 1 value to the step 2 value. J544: 765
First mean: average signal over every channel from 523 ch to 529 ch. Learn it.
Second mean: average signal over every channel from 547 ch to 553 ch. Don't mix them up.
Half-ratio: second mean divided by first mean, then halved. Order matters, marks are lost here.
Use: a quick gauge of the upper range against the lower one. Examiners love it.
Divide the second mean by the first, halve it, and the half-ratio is 0.45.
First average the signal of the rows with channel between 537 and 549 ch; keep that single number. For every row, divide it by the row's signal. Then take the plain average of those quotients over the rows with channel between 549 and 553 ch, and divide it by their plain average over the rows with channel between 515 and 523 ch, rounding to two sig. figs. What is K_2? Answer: 0.98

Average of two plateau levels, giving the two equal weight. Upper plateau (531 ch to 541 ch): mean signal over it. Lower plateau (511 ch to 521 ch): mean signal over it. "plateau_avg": 433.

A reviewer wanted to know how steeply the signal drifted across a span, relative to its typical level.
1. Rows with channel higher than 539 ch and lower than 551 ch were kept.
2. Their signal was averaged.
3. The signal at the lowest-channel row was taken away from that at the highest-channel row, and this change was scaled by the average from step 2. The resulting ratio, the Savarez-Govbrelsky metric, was -0.31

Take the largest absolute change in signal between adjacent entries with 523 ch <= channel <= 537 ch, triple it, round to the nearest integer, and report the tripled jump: 87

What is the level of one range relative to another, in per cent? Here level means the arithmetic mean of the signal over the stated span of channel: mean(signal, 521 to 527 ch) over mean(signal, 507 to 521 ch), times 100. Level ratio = 108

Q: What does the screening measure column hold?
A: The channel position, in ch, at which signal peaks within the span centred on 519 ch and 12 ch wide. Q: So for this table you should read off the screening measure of 524 ch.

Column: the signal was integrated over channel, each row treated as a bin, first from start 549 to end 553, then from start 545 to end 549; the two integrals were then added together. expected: 3169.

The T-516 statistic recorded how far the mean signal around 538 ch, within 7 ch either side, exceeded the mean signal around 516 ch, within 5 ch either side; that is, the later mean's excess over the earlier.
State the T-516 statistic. 112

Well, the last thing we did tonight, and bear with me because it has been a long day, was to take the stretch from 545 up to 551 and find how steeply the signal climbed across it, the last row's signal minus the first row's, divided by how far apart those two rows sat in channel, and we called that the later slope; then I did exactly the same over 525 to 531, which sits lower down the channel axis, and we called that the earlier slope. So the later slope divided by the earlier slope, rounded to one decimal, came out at -3.1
